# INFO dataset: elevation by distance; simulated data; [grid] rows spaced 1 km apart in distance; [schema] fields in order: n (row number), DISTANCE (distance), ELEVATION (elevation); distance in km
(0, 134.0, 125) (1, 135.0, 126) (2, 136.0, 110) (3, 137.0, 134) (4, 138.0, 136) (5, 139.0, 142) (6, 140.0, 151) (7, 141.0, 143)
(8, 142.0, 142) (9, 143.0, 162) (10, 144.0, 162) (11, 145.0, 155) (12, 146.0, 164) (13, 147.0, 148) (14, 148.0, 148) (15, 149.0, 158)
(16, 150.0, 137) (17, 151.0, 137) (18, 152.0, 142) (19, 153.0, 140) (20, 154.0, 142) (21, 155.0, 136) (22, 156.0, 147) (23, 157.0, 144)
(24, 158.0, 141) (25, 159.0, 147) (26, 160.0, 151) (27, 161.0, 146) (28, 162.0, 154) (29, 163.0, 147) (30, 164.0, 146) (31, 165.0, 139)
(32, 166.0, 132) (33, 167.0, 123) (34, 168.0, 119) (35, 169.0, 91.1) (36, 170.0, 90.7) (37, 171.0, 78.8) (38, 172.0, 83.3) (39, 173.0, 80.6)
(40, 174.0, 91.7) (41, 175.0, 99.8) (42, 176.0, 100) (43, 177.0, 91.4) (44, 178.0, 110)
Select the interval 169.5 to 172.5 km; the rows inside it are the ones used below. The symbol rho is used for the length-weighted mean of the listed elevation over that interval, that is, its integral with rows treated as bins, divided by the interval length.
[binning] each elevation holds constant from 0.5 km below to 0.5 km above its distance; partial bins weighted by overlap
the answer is 84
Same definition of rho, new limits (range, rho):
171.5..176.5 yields 91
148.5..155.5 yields 142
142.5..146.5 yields 161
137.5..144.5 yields 148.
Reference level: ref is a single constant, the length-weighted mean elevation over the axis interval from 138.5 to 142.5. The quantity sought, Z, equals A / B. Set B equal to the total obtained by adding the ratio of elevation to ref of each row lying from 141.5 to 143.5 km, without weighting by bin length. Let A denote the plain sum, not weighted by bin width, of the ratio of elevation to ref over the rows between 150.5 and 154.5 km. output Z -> 1.8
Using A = 3.9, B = 2.10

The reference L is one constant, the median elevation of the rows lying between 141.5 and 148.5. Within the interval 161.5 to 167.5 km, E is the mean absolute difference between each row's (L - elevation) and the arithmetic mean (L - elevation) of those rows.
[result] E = 8.8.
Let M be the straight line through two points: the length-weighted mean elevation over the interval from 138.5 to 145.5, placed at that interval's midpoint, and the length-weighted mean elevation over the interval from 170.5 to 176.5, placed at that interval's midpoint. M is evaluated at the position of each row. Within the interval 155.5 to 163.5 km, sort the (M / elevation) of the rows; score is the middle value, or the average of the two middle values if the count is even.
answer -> 0.8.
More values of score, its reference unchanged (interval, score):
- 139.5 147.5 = 0.9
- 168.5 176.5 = 1.1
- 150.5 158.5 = 0.9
